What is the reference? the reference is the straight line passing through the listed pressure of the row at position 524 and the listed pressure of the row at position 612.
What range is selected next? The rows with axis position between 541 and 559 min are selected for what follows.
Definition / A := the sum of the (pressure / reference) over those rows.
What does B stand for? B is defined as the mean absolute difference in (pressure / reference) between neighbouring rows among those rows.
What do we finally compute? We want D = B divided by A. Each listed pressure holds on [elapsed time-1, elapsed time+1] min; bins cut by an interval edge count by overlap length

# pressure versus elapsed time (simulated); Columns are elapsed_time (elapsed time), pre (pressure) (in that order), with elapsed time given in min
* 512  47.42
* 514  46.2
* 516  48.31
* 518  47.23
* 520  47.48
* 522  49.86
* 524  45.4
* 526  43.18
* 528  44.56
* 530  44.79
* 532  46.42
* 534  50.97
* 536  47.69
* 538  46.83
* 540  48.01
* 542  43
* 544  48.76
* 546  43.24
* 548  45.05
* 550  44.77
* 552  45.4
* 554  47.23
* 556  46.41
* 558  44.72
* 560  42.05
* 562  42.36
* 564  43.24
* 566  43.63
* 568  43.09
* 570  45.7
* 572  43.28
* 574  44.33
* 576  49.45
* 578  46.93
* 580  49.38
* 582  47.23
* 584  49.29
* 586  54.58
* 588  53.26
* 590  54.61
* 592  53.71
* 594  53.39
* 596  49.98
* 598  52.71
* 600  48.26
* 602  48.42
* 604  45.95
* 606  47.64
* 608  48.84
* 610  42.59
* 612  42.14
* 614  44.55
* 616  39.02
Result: 0.006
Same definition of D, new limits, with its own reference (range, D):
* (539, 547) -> 0.030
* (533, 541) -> 0.009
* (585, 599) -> 0.004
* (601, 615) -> 0.008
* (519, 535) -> 0.007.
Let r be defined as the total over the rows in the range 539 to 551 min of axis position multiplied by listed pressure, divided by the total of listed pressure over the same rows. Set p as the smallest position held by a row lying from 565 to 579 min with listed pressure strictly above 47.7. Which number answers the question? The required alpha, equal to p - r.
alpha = 31.1 min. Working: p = 576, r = 544.9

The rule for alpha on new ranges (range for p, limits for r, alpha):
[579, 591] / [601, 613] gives -26.9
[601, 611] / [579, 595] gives 14.8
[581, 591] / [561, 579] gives 13.8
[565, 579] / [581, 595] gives -12.1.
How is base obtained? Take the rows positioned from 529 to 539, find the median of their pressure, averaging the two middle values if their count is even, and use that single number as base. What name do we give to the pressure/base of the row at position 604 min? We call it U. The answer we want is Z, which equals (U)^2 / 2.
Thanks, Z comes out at 0.481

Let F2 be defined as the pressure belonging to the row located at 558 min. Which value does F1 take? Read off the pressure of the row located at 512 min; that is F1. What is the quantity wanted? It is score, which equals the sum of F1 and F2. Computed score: 92.1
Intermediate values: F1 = 47.42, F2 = 44.72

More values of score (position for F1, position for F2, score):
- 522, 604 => 95.8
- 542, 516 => 91.3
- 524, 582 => 92.6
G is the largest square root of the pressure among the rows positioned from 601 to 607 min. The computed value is 7.0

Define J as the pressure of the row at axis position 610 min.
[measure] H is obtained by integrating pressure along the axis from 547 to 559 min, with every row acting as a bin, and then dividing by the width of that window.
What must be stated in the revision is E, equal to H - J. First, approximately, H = 45.6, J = 42.59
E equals 3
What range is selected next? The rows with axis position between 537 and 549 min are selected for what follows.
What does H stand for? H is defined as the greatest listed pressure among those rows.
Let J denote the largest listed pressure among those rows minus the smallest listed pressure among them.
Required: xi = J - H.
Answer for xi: -43.0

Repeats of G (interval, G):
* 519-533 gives 7.1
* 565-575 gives 6.8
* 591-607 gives 7.3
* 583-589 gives 7.4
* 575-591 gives 7.4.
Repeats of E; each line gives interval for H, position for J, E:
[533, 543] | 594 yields -6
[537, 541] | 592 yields -6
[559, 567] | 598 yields -10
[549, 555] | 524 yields 0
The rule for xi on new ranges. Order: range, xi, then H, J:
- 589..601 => -48.3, 54.61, 6.35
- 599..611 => -42.6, 48.84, 6.25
